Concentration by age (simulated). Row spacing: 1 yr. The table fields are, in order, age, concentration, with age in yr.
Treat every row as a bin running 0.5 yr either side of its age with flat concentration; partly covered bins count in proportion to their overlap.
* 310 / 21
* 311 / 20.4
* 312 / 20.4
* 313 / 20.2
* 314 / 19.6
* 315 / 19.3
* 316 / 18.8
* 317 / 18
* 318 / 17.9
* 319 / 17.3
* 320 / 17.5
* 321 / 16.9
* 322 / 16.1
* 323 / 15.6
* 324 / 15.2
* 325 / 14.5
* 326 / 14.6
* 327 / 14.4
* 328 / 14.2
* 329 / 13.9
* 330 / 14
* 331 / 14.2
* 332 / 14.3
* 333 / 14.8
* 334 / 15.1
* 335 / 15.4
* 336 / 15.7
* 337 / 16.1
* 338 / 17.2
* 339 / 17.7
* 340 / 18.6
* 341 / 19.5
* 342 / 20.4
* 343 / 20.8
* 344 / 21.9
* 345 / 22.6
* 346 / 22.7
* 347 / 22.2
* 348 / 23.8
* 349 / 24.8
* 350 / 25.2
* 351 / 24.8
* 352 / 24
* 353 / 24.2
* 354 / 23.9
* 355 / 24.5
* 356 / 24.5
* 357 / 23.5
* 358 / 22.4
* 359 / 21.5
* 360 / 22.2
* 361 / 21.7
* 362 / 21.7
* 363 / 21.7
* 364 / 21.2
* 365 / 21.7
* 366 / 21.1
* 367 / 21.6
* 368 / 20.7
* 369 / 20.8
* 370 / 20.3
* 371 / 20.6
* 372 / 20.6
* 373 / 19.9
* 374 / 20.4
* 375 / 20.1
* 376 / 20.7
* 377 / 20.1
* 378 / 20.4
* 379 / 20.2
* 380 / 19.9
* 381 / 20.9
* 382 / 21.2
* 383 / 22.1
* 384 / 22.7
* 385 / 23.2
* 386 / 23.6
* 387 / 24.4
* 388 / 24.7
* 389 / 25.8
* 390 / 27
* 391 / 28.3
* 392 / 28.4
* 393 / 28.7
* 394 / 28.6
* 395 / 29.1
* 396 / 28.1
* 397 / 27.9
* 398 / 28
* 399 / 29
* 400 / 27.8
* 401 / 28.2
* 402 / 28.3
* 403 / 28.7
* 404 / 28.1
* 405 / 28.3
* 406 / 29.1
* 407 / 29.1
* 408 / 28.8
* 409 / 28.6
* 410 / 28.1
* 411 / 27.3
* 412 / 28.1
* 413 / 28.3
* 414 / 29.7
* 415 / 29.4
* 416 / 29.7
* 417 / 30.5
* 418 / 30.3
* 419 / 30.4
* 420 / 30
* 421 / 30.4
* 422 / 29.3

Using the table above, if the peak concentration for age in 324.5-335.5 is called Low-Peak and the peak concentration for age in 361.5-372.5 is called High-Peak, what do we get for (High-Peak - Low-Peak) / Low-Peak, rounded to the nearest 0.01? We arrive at 0.41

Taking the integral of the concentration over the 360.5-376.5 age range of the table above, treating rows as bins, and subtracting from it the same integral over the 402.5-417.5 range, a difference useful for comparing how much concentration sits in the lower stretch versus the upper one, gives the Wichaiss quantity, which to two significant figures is -97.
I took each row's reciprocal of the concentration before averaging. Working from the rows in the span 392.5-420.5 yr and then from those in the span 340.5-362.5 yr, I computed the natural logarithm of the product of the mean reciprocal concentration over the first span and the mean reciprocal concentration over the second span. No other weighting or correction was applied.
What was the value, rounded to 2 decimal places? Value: -6.48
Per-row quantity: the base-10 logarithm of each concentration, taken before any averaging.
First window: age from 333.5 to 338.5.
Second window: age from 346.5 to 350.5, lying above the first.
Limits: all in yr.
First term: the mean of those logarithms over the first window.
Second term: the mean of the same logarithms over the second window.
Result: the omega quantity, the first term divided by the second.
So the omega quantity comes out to 0.87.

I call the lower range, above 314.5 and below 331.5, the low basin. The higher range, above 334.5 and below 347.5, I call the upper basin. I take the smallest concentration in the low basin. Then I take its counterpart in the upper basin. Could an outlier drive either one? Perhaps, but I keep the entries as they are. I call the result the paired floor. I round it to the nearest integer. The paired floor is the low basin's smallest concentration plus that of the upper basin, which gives 29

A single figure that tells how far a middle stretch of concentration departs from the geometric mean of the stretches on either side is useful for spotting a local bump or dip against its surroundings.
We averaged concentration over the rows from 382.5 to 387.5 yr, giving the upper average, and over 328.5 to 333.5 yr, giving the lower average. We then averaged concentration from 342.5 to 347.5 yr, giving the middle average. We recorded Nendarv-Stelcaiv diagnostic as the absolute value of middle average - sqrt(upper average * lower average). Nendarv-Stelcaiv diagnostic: 4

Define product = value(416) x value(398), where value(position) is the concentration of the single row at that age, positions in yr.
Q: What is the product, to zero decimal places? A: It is 832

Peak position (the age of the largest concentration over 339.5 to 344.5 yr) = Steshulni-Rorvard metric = 344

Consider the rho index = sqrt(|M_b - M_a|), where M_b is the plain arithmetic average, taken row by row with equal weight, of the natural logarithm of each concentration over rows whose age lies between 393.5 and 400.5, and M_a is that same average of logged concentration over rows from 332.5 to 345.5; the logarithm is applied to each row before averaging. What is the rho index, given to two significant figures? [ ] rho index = 0.68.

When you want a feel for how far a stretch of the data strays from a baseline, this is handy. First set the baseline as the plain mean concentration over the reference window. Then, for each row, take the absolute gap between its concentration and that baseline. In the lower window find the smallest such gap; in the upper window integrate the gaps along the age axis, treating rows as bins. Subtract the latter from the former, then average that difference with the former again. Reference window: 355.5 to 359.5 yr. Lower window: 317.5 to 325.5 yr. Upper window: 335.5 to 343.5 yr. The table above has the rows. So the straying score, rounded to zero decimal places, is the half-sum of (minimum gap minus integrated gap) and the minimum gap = -14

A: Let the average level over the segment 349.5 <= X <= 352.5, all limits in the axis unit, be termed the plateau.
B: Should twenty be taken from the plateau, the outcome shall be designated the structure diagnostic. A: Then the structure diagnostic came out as 5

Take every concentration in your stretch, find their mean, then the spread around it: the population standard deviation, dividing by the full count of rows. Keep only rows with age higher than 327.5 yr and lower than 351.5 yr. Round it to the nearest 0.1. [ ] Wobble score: 3.9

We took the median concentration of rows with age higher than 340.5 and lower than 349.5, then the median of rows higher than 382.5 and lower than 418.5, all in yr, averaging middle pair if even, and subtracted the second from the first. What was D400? -6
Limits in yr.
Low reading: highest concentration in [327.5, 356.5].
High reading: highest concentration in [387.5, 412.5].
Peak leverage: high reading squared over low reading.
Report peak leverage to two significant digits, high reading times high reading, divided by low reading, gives 34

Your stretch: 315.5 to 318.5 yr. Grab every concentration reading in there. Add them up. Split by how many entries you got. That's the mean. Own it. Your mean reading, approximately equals 18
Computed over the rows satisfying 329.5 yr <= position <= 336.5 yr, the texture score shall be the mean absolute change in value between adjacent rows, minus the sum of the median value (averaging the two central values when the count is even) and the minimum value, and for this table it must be -29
